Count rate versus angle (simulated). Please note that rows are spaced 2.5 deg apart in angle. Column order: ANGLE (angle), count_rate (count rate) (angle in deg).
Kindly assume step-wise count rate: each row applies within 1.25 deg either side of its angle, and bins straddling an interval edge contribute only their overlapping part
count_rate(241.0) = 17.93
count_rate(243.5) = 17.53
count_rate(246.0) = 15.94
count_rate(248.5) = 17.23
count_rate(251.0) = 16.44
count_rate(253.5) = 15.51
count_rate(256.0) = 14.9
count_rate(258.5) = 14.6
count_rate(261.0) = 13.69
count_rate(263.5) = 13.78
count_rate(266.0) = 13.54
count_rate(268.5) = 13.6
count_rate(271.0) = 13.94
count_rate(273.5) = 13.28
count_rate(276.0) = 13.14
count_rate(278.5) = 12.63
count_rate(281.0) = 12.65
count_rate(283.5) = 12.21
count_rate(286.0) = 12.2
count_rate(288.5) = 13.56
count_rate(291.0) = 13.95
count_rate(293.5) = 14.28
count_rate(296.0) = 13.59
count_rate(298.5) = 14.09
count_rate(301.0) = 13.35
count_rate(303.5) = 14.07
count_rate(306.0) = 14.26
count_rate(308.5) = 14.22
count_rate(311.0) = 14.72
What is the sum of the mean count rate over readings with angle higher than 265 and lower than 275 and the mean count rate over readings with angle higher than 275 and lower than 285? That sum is 26.2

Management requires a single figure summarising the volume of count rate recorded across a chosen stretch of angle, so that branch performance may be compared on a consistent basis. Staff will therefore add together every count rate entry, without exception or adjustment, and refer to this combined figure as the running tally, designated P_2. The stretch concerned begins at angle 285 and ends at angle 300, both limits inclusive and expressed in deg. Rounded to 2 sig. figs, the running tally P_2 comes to 82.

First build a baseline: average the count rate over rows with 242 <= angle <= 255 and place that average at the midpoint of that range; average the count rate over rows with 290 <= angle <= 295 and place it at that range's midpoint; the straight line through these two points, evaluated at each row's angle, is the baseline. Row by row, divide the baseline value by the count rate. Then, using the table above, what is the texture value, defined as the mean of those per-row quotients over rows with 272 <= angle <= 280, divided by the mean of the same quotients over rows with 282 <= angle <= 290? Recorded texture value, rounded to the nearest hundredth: 1.01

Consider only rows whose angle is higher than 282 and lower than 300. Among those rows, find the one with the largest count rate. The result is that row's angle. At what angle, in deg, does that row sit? 293.5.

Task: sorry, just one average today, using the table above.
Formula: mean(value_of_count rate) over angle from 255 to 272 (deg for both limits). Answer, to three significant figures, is 14.0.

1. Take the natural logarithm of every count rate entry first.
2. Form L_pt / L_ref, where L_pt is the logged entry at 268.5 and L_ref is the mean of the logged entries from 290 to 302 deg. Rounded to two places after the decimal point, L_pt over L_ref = 0.99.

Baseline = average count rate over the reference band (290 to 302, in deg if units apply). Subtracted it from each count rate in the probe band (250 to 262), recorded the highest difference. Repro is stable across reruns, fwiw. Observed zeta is 2.6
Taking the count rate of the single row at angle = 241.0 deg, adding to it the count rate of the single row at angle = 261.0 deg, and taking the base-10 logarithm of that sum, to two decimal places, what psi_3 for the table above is 1.50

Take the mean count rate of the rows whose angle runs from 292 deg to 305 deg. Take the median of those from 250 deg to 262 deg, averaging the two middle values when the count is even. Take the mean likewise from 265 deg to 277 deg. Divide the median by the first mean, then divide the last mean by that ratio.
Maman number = 12.6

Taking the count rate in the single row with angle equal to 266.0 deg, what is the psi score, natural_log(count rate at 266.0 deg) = 2.61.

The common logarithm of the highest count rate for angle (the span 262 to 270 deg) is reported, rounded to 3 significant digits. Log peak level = 1.14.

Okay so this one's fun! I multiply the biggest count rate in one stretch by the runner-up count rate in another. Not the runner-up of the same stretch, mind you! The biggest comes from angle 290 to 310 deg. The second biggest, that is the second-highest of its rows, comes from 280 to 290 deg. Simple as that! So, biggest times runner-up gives 181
